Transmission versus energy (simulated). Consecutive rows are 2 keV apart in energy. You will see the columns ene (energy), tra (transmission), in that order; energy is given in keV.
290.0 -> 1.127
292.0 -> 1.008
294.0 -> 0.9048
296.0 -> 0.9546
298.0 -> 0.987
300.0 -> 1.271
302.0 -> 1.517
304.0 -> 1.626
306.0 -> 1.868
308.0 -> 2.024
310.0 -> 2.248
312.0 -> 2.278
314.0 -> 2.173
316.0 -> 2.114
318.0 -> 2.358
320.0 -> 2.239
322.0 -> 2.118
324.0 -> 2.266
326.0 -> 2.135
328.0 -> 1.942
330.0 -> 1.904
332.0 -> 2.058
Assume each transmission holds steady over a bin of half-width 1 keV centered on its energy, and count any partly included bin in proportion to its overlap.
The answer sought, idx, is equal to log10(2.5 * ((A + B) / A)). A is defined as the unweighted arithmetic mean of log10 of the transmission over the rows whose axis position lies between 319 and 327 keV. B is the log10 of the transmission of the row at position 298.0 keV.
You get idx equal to 0.4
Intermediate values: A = 0.340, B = -0.01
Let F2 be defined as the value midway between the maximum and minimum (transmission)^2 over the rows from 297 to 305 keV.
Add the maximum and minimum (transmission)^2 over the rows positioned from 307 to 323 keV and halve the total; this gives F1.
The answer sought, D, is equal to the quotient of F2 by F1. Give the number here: 0.4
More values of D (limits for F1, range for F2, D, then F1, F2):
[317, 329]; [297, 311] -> 0.6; 4.7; 3.0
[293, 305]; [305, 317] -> 2.5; 1.7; 4.3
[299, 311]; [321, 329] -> 1.3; 3.3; 4.5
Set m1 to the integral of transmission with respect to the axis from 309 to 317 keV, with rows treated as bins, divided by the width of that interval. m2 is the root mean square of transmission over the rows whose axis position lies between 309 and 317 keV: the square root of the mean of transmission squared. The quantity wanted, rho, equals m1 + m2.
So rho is 4.41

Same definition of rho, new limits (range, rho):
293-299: 1.90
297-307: 2.94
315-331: 4.27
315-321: 4.48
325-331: 3.99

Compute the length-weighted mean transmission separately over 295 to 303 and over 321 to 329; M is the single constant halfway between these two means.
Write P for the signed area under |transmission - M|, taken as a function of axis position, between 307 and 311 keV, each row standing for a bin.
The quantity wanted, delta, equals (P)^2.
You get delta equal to 4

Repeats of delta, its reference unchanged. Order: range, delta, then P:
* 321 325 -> 5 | 2.2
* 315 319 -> 6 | 2.3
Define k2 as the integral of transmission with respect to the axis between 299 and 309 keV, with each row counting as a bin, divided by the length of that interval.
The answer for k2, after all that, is 1.66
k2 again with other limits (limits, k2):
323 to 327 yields 2.20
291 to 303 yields 1.11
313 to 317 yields 2.14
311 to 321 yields 2.23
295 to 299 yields 0.97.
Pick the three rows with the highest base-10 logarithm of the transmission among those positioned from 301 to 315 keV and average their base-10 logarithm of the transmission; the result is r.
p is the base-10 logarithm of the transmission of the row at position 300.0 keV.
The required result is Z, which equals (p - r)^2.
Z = 0.06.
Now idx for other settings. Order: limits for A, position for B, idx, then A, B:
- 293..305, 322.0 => 1.1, 0.071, 0.33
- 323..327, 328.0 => 0.7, 0.342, 0.29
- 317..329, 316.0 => 0.7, 0.337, 0.33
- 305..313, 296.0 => 0.4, 0.322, -0.02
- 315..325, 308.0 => 0.7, 0.346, 0.31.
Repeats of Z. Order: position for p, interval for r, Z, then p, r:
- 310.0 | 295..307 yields 0.02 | 0.35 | 0.221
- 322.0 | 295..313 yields 0.00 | 0.33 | 0.339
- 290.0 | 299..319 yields 0.10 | 0.05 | 0.361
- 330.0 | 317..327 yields 0.01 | 0.28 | 0.359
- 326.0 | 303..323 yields 0.00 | 0.33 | 0.361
